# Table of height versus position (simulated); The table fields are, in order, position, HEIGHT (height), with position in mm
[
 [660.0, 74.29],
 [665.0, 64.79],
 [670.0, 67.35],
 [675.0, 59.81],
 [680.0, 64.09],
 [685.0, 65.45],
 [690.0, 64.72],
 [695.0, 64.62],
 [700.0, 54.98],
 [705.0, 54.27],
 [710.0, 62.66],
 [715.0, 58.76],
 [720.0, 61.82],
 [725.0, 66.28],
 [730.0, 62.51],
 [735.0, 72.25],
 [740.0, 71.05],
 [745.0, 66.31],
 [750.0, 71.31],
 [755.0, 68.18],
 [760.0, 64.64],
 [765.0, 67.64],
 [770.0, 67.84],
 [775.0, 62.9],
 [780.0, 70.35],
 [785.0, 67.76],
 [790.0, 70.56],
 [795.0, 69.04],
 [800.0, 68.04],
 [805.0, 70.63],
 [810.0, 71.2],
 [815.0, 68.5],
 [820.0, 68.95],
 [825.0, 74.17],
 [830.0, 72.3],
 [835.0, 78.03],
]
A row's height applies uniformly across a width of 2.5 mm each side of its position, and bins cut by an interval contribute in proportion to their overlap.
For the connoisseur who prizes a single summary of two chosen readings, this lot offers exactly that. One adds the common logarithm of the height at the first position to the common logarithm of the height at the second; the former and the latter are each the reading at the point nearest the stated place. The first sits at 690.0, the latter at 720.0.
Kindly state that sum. 3.60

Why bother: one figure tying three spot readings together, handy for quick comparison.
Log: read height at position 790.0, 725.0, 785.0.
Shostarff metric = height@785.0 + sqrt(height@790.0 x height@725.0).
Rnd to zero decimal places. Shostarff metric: 136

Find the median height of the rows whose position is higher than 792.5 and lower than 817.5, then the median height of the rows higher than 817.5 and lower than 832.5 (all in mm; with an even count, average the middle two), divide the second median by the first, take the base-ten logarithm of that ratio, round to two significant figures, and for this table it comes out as 0.020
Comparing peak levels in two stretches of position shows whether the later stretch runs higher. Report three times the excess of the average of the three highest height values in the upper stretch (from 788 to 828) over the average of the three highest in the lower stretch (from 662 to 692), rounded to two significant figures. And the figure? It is 18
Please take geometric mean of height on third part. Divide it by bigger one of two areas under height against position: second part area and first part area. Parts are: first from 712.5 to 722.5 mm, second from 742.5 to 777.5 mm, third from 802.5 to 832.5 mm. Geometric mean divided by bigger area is 0.030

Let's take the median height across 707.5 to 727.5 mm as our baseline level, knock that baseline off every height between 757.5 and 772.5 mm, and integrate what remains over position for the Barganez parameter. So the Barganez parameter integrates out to 67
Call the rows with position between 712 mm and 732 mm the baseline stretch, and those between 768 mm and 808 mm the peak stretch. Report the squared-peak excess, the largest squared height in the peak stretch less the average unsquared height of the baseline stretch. 4926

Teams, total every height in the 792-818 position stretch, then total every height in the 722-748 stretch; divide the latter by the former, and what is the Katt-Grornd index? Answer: 0.97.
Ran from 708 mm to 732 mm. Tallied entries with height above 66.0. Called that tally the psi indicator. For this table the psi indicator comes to 1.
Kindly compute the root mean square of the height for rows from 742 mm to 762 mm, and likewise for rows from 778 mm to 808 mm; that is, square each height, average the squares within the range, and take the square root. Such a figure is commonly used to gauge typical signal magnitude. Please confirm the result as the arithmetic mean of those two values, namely 69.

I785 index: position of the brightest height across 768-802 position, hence 790.0 mm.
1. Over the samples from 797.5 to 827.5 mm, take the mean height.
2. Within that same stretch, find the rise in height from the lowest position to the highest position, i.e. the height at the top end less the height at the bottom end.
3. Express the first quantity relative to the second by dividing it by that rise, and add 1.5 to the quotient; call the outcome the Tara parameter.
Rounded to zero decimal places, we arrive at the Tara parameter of 13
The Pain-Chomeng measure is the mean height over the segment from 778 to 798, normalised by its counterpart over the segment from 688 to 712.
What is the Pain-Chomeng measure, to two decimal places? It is 1.15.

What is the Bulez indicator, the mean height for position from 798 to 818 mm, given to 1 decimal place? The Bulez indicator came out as 69.6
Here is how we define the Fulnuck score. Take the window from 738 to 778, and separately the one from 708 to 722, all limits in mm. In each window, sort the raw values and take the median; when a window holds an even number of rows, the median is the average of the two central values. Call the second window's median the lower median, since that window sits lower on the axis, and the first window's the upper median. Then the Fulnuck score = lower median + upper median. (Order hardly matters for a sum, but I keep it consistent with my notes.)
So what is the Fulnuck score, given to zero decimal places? 130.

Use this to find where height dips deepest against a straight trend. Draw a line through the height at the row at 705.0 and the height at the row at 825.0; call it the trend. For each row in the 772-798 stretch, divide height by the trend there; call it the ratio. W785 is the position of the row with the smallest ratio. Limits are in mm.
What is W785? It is 775.0 mm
